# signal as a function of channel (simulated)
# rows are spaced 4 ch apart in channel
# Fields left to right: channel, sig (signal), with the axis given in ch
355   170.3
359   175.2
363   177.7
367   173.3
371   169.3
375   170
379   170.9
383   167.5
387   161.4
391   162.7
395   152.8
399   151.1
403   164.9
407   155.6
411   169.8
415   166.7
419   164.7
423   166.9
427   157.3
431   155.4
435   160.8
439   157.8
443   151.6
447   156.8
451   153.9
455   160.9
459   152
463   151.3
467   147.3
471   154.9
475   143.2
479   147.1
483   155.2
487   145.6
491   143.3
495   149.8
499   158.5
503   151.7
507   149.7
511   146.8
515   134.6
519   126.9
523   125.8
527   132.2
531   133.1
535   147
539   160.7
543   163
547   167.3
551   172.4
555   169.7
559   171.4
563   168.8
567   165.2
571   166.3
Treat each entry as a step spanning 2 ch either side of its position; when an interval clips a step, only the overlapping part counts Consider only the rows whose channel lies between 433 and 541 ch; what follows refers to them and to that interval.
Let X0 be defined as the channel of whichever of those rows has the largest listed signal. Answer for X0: 455 ch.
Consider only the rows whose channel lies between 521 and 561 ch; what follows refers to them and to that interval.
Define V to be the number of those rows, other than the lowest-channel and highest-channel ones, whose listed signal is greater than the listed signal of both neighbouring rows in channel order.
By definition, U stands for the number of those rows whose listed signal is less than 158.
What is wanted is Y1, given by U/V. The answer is 4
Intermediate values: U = 4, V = 1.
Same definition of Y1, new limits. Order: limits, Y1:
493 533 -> 9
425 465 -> 3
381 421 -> 1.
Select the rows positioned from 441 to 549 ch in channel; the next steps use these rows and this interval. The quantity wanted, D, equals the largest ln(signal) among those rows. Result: 5.12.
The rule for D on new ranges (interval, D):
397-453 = 5.13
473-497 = 5.04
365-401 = 5.16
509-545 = 5.09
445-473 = 5.08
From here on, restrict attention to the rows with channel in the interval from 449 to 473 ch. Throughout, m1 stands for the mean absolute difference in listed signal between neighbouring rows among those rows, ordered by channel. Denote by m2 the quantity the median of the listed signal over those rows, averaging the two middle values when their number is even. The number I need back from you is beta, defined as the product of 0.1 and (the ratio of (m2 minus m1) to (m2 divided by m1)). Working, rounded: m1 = 5.6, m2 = 153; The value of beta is 0.54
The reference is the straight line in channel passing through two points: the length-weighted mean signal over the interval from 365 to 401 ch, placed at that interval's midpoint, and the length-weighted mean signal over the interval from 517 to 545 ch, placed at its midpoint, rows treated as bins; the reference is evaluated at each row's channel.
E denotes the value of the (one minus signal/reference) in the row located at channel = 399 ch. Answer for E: 0.07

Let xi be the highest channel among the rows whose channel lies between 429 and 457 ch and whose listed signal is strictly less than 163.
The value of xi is 455 ch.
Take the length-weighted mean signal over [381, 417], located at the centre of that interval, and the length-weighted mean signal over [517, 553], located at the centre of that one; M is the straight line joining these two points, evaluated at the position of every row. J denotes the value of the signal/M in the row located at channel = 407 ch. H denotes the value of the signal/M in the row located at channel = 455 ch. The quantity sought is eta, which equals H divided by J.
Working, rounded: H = 1.033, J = 0.97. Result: 1.07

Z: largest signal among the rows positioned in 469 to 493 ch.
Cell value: 155.2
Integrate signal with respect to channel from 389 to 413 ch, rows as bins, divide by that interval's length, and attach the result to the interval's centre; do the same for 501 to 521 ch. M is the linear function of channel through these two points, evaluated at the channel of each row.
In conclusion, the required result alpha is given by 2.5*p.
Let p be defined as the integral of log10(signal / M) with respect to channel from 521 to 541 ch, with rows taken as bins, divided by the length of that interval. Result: 0.00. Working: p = 0.001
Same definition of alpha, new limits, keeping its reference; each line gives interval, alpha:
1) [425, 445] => 0.02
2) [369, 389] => 0.03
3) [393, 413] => 0.00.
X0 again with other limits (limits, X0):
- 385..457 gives 411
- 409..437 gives 411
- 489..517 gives 499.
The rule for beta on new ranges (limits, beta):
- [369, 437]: 0.52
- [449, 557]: 0.59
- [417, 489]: 0.55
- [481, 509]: 0.57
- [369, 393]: 0.24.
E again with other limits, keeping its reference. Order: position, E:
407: 0.03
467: 0.03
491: 0.03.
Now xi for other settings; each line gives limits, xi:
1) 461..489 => 487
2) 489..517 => 515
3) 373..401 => 399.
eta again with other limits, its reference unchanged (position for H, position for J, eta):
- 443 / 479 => 1.01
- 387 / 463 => 1.02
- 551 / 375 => 1.14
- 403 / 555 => 0.88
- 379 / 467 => 1.10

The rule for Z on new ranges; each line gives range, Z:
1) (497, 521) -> 158.5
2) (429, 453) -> 160.8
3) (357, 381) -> 177.7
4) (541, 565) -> 172.4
